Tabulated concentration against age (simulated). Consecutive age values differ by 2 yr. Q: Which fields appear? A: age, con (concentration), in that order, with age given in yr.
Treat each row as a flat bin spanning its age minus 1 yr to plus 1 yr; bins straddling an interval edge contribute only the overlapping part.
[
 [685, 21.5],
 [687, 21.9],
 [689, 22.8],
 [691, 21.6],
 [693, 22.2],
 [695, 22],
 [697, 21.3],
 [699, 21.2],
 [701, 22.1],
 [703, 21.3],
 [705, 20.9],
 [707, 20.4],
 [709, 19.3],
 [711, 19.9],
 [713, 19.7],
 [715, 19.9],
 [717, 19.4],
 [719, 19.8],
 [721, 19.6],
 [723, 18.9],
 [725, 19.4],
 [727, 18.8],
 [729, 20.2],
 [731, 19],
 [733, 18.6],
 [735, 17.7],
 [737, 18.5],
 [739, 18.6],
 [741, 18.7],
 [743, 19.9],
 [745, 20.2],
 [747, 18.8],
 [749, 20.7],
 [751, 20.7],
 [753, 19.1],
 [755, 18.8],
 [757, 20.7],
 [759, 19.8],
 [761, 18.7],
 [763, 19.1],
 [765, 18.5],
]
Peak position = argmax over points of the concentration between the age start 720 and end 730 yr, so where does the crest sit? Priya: 729 yr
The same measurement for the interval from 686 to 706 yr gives 689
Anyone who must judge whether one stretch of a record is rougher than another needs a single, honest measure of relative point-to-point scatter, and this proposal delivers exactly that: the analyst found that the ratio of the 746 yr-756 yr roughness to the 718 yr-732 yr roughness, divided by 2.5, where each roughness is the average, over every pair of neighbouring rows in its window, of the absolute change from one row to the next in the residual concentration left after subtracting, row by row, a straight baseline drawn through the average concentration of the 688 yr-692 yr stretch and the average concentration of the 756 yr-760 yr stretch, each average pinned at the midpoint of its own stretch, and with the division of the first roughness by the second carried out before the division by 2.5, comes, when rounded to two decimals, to 0.51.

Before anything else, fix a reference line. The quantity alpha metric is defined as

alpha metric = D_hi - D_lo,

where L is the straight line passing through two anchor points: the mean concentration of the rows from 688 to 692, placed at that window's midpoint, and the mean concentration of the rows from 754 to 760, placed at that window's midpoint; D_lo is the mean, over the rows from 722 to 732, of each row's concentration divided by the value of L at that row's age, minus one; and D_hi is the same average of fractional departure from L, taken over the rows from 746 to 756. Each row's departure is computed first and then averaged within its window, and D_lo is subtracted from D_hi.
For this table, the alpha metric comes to 0.06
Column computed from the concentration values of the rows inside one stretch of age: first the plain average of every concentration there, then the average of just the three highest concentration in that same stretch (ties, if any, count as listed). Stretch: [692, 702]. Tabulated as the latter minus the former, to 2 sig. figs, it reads 0.34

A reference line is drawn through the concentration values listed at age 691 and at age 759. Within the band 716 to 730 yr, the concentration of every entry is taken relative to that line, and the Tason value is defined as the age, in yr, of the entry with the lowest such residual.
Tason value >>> 723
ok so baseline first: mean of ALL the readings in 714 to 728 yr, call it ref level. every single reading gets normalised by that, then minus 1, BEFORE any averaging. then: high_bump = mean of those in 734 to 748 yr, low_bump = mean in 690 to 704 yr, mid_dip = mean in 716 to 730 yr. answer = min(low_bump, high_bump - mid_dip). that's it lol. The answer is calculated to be -0.027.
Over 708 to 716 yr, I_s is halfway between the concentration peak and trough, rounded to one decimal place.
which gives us 19.6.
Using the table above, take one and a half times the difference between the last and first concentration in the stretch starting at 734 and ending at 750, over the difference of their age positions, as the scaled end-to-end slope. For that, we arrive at 0.32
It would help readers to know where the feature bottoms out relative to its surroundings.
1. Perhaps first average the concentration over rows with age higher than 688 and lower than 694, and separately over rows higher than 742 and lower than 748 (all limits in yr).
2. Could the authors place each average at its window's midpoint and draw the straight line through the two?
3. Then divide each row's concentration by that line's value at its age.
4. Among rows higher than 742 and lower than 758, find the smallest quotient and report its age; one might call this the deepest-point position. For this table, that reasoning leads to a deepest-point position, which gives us 747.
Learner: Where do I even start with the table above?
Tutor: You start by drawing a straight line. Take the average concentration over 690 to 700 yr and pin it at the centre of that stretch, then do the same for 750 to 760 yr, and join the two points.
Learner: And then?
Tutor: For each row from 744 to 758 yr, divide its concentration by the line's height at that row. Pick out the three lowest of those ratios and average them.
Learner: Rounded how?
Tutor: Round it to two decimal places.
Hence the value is 0.95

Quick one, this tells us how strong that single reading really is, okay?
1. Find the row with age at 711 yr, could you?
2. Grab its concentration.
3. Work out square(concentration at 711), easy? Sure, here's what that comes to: 396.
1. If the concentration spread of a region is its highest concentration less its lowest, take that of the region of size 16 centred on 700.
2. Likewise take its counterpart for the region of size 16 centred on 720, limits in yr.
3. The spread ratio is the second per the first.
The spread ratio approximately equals 0.61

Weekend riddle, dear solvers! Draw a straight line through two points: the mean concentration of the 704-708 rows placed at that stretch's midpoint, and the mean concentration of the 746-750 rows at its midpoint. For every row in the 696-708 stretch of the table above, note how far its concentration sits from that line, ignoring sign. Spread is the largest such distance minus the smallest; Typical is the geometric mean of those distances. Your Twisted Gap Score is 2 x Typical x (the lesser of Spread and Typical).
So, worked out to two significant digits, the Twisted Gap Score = 0.39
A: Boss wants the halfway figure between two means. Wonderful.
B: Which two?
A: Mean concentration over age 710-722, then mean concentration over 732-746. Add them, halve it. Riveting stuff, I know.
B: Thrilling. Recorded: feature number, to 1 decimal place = 19.3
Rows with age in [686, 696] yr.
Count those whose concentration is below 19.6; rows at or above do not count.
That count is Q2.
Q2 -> 0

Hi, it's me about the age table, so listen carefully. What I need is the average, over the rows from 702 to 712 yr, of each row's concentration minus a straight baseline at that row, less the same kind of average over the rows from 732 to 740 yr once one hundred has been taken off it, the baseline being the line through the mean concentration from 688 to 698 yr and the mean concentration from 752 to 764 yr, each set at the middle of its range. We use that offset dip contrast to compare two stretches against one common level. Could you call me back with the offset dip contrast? 101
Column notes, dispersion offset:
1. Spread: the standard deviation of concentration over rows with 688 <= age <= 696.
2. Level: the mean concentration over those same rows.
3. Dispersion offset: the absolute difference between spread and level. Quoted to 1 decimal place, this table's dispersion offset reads 21.7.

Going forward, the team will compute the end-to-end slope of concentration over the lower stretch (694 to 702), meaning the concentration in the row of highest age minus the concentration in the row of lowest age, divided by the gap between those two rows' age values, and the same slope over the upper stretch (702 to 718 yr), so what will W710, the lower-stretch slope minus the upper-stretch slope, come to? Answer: 0.15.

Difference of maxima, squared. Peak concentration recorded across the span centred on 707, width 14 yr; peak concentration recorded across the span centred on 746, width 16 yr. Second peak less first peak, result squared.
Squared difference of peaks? 2.0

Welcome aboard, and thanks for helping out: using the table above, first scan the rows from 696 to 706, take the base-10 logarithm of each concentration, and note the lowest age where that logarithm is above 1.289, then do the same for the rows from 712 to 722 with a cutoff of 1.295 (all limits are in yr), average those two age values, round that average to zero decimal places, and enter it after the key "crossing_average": 706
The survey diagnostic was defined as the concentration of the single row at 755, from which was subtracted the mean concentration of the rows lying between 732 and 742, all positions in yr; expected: 0.4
